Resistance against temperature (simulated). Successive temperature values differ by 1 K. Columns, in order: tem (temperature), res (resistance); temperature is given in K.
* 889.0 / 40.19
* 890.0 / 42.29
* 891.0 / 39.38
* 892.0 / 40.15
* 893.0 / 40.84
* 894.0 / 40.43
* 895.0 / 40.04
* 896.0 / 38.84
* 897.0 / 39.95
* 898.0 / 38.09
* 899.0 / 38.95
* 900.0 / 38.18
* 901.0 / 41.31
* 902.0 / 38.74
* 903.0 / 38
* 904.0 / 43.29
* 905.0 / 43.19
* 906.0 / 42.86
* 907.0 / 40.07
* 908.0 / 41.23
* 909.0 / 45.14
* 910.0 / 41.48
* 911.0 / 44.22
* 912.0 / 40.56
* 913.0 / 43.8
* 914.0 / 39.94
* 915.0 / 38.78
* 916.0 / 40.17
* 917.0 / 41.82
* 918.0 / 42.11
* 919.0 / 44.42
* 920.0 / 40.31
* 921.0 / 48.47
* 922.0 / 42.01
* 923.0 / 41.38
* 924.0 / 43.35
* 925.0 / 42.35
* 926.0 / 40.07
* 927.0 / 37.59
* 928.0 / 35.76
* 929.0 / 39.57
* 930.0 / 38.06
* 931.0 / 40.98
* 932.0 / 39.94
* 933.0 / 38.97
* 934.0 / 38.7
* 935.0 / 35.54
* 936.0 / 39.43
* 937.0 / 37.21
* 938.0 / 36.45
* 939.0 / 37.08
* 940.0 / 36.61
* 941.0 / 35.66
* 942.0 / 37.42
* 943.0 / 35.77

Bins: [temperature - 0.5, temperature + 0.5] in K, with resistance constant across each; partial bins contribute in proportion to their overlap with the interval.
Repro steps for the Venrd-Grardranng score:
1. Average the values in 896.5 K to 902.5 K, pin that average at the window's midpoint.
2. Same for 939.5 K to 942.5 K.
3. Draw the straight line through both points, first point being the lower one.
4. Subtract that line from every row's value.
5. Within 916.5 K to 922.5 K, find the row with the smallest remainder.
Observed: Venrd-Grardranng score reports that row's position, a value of 920.0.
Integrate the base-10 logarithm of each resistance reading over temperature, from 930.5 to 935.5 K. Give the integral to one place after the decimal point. 7.9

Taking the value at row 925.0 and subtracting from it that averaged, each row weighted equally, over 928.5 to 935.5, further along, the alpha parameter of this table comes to 3.5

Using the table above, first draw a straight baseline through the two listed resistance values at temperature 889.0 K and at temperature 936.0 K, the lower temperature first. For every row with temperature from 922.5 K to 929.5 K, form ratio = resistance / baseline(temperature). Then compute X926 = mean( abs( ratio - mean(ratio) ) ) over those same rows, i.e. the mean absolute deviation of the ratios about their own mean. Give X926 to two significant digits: 0.051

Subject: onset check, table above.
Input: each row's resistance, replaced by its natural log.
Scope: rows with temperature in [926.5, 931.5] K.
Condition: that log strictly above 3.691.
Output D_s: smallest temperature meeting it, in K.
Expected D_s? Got 931.0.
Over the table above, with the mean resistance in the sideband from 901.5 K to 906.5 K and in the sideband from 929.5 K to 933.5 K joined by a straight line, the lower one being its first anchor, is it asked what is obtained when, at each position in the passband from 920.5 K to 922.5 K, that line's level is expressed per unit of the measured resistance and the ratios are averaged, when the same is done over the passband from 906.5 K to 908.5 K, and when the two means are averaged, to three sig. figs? 0.950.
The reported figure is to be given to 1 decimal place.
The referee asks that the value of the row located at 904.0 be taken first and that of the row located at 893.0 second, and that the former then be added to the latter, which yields 84.1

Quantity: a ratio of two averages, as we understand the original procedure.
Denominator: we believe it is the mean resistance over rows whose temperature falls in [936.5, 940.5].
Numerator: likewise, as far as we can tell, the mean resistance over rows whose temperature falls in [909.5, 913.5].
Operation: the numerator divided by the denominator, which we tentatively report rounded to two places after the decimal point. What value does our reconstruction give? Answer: 1.15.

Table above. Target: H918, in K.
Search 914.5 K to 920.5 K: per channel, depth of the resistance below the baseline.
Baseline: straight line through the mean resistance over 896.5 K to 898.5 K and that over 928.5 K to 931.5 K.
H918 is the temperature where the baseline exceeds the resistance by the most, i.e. 915.0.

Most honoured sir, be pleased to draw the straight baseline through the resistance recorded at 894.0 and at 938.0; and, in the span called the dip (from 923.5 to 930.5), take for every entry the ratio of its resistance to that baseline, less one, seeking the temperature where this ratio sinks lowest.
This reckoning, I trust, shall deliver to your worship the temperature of 928.0 K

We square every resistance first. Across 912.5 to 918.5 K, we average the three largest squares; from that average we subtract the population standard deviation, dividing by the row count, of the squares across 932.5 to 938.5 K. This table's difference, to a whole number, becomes 1707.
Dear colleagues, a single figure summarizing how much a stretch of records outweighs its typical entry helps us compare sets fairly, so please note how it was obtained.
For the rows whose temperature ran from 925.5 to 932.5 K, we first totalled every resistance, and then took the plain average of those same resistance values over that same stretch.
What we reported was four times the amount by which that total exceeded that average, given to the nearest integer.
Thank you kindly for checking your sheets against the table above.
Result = 932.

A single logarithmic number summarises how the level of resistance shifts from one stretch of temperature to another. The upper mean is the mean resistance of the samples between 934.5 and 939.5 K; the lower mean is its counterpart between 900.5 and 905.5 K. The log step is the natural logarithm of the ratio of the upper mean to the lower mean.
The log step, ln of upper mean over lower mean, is -0.10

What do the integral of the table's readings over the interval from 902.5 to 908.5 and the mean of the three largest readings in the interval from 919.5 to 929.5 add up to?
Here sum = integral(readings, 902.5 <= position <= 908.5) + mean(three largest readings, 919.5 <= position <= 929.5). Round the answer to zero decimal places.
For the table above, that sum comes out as 293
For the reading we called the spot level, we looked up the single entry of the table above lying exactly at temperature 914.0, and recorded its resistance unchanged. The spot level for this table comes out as 39.94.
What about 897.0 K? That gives 39.95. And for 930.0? 38.06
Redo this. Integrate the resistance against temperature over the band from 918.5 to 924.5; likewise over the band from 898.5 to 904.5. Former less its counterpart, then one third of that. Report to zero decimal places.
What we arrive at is 7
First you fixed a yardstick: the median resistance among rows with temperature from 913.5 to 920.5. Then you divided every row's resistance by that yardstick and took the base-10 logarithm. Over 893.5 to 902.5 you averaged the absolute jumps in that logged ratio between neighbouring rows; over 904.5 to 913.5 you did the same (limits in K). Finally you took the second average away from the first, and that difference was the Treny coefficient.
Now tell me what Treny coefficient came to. -0.011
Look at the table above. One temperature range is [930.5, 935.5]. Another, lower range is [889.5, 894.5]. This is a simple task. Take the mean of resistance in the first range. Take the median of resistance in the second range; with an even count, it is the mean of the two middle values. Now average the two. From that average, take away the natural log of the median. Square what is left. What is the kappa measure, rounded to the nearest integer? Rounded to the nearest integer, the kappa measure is 1291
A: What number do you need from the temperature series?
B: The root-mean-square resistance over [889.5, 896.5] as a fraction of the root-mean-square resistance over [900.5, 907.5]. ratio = 0.98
